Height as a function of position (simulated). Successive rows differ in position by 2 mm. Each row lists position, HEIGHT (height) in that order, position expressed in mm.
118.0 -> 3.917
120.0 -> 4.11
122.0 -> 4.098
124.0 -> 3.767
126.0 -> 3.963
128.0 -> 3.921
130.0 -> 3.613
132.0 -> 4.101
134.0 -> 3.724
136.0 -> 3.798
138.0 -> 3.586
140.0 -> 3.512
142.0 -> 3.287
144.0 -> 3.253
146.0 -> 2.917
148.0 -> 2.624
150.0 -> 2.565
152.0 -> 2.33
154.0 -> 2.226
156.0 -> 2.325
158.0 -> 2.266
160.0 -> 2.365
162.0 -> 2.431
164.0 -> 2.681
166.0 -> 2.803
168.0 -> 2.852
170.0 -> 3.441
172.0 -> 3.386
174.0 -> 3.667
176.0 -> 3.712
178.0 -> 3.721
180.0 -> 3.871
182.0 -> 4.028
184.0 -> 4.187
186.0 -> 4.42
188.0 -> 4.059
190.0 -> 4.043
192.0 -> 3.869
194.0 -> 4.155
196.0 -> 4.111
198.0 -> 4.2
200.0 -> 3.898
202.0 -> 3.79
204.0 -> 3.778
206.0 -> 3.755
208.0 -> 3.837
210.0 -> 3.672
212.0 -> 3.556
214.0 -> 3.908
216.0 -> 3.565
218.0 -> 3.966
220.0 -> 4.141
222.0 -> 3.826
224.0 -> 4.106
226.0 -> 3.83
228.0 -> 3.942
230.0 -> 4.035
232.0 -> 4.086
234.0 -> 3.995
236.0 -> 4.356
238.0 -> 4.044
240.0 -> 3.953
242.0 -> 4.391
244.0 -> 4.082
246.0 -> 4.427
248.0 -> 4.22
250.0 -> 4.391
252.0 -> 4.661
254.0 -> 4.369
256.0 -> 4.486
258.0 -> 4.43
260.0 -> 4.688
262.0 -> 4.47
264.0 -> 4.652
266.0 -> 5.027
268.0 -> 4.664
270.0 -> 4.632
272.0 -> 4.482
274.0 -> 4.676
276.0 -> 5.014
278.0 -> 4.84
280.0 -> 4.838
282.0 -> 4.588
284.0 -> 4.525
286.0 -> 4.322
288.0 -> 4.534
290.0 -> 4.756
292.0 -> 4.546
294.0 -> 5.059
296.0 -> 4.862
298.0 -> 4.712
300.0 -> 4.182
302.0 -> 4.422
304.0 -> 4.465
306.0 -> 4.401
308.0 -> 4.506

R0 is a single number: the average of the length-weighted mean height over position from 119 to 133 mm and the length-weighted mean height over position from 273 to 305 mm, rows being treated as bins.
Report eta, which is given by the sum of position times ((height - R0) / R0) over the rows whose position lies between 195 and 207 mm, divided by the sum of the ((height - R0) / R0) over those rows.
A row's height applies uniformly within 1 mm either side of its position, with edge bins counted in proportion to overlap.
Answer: 202.4 mm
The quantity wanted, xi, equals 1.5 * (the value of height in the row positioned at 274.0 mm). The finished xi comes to 7.0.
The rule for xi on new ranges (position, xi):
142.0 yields 4.9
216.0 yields 5.3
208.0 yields 5.8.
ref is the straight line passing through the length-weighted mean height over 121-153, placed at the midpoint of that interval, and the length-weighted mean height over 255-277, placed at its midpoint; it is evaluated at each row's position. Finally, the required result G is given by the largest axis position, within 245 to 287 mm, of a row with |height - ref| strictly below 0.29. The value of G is 282.0 mm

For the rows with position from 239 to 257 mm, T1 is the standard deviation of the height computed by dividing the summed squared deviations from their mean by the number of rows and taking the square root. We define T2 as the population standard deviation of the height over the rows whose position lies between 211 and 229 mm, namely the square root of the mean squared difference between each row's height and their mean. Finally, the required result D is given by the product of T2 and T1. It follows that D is 0.039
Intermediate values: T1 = 0.20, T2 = 0.194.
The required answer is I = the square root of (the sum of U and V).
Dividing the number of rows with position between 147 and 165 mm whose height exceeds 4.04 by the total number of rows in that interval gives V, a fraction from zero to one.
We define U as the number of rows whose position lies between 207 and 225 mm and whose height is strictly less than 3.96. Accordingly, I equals 2.4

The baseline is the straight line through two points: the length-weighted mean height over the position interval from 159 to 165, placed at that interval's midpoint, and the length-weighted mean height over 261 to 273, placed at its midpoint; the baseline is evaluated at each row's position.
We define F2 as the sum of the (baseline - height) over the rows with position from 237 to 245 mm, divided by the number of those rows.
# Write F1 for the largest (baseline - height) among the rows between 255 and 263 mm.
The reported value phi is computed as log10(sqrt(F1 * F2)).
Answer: -1.9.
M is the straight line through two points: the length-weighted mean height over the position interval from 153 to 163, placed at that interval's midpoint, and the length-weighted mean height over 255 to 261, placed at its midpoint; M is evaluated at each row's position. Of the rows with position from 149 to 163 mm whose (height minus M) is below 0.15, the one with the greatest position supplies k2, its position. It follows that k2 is 162.0 mm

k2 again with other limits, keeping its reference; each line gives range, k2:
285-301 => 300.0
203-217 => 216.0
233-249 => 248.0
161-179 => 162.0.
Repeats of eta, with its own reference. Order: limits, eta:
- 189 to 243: 213.3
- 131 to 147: 141.0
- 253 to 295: 275.9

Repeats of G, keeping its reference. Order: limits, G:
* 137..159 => 144.0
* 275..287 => 282.0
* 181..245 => 242.0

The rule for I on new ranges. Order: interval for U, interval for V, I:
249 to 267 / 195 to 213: 0.5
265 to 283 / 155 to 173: 0.0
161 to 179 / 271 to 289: 3.2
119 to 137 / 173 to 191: 2.3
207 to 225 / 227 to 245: 2.6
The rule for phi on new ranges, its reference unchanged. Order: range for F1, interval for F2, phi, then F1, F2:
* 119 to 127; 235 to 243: -0.3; -2.1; -0.11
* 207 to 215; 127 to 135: -0.6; 0.0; -1.99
